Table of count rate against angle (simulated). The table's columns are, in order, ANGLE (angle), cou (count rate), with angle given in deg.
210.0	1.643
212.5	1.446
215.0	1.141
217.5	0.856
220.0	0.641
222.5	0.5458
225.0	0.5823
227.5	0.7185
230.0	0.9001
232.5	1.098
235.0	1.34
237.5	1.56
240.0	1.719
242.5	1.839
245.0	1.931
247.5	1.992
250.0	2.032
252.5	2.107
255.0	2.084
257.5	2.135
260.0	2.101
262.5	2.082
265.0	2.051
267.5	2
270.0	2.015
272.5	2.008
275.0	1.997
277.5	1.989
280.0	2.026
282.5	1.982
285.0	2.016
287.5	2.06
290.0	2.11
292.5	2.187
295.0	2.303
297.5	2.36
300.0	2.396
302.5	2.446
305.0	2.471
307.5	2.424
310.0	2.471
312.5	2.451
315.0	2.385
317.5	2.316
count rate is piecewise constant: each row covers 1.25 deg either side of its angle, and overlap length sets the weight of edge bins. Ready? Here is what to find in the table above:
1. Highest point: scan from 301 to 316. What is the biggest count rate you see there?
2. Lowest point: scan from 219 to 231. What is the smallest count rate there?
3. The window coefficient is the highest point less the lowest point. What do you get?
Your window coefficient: 1.9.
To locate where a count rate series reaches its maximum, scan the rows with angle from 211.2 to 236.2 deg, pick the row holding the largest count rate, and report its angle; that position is 212.5 deg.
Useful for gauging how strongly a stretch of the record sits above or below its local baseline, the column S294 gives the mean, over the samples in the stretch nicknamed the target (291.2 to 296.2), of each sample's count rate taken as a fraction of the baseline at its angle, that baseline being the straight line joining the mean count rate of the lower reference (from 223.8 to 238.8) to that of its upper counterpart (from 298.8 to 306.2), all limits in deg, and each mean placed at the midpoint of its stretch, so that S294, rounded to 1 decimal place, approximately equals 1.0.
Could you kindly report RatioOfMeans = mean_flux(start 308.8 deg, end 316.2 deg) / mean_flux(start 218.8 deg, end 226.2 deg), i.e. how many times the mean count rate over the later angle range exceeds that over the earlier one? 4.1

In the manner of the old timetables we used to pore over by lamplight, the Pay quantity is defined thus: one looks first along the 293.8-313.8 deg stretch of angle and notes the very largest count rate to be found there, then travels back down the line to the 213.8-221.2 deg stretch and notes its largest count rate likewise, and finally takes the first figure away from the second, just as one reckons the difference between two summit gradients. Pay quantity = -1.3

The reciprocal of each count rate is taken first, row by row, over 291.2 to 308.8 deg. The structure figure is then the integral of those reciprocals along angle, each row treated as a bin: 7.4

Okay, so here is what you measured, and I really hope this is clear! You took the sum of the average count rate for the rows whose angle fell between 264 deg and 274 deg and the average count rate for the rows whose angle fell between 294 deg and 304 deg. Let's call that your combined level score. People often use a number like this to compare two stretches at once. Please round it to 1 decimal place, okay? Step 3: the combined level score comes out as 4.4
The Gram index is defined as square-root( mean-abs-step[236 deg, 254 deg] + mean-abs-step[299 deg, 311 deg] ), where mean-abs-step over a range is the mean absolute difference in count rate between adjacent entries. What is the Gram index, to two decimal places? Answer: 0.37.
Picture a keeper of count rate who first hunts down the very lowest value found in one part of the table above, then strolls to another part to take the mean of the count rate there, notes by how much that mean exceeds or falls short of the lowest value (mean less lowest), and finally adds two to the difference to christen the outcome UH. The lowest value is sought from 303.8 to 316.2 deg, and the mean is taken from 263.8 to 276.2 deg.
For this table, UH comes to 1.63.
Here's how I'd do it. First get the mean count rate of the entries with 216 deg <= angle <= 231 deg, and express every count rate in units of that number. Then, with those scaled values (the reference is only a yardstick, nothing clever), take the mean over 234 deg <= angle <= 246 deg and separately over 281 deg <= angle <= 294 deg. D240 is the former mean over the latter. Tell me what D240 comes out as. 0.8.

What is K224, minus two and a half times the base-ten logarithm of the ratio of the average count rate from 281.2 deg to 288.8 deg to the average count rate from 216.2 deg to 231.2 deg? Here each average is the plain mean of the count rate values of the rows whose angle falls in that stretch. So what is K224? -1.14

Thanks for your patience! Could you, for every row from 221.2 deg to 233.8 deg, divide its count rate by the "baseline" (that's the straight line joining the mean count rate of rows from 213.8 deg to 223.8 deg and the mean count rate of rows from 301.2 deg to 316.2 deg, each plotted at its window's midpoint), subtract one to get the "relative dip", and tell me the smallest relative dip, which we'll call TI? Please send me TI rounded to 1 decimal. -0.4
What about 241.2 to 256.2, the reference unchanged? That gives 0.4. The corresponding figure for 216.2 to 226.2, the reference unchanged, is -0.4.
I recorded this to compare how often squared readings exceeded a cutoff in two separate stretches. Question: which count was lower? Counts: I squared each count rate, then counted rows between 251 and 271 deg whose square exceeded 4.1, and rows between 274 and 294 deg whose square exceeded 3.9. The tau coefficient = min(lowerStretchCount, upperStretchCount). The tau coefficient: 6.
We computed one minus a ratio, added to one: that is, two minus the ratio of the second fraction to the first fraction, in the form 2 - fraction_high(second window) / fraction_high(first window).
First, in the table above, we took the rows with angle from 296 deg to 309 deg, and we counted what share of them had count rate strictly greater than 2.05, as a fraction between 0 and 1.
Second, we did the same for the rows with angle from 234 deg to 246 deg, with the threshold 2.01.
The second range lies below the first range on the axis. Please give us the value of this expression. 2.0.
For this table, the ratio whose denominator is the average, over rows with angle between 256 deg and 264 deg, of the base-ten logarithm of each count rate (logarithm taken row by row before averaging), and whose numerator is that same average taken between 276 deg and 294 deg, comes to 1.0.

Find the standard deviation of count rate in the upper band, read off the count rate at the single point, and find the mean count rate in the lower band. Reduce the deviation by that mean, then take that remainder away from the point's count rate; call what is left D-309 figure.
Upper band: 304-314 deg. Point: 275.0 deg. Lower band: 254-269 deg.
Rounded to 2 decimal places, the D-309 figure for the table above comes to 4.05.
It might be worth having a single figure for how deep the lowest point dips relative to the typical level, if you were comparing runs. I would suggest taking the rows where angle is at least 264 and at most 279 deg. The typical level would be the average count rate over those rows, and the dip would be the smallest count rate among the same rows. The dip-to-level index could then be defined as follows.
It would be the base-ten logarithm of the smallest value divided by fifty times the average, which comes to -1.70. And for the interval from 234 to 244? -1.78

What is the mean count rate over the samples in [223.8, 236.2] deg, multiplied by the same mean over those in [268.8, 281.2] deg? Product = 1.9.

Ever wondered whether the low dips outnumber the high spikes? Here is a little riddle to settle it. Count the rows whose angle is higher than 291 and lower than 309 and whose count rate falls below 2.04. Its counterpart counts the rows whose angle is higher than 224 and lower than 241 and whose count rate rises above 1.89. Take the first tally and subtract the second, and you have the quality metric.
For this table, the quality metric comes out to 0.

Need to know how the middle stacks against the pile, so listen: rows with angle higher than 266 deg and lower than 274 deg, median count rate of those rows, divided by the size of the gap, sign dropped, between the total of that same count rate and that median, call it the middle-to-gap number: 0.500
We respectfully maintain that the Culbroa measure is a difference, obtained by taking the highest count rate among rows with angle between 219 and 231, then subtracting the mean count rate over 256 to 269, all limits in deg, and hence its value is -1.2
